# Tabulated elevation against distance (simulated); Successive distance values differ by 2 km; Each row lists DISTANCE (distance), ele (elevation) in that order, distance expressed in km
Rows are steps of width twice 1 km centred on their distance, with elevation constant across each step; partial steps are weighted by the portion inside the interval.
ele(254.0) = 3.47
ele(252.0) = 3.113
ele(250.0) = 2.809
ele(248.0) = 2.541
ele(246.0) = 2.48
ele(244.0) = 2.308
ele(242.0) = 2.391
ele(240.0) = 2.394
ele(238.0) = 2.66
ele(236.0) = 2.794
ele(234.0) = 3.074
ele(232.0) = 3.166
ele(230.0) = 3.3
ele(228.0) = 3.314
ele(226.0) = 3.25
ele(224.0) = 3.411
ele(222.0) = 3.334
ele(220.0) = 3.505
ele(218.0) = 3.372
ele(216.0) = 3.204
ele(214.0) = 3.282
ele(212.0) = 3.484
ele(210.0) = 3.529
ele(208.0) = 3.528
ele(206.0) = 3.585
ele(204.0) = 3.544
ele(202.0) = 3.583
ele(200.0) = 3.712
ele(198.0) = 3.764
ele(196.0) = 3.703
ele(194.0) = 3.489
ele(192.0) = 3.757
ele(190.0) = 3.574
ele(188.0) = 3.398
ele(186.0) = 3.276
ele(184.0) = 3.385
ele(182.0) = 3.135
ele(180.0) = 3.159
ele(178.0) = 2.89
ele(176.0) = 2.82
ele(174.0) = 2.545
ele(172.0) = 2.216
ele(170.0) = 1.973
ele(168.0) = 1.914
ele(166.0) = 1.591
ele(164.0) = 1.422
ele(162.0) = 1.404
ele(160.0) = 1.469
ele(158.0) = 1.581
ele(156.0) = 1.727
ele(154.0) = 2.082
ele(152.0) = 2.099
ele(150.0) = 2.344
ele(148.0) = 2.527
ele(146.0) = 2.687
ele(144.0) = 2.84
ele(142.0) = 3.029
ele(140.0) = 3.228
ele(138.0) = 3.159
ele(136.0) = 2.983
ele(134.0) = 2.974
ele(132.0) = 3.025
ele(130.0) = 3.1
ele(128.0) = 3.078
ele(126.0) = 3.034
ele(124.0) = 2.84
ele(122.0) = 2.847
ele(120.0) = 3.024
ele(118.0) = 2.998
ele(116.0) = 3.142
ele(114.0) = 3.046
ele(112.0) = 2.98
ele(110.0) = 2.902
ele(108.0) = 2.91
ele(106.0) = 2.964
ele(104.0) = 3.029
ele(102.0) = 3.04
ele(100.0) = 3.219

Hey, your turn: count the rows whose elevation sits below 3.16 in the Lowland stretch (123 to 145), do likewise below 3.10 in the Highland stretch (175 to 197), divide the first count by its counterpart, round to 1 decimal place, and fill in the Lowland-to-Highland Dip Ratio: 5.0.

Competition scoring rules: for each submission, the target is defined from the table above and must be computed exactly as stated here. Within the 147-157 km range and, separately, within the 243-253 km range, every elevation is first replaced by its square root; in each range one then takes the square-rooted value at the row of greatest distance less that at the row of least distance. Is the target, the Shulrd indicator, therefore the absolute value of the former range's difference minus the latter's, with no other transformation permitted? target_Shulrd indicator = 0.52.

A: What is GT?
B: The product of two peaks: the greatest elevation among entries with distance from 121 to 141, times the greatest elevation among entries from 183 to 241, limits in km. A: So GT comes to 12.2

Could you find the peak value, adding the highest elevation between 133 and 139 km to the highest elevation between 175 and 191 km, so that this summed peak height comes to 6.7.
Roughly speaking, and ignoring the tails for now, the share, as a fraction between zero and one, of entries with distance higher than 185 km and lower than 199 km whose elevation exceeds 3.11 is 1.0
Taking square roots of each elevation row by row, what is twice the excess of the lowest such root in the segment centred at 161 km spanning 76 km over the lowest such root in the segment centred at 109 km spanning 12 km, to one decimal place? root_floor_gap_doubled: -1.0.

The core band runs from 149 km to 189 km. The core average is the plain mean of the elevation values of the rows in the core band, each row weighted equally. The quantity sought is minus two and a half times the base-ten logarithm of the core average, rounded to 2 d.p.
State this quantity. -0.91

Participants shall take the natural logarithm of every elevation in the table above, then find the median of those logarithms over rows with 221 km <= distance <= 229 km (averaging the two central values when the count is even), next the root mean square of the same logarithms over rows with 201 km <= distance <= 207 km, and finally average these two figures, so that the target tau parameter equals 1.24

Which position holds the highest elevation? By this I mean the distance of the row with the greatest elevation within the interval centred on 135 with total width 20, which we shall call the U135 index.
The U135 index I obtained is 140.0 km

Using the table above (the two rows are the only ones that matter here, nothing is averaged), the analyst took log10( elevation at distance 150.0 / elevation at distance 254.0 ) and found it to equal -0.17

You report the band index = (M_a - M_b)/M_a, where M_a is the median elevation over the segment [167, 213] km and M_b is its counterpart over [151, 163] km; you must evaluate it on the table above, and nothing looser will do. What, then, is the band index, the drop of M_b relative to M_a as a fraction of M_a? 0.53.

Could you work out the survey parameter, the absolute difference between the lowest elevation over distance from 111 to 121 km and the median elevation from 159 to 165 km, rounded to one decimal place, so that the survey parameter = 1.6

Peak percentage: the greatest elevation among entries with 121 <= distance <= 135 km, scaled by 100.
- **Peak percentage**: 310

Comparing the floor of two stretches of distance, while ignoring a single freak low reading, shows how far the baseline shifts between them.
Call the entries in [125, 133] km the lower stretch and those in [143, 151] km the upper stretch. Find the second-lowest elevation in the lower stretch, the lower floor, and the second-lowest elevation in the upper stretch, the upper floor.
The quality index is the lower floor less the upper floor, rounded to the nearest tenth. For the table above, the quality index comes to 0.5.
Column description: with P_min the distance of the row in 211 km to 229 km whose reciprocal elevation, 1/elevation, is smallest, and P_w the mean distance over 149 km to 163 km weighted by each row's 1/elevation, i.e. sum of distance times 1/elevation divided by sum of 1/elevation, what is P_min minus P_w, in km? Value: 63.3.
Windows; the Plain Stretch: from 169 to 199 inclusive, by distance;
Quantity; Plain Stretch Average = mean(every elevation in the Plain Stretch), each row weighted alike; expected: 3.14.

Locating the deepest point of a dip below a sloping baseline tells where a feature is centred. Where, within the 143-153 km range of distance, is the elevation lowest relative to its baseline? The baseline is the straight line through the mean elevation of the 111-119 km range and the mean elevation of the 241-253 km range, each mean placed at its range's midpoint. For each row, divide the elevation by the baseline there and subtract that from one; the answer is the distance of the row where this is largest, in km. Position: 152.0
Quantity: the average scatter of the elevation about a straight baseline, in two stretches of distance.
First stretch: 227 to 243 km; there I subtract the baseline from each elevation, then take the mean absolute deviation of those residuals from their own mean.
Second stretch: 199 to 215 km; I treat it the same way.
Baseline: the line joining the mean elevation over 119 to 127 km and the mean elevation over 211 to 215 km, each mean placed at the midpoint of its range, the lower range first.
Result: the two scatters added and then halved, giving 0.22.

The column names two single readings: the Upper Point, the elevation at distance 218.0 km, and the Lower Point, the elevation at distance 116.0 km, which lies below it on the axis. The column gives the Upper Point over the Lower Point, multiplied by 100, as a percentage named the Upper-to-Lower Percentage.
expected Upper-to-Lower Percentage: 107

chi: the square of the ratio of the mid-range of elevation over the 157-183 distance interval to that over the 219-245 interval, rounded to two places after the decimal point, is 0.62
